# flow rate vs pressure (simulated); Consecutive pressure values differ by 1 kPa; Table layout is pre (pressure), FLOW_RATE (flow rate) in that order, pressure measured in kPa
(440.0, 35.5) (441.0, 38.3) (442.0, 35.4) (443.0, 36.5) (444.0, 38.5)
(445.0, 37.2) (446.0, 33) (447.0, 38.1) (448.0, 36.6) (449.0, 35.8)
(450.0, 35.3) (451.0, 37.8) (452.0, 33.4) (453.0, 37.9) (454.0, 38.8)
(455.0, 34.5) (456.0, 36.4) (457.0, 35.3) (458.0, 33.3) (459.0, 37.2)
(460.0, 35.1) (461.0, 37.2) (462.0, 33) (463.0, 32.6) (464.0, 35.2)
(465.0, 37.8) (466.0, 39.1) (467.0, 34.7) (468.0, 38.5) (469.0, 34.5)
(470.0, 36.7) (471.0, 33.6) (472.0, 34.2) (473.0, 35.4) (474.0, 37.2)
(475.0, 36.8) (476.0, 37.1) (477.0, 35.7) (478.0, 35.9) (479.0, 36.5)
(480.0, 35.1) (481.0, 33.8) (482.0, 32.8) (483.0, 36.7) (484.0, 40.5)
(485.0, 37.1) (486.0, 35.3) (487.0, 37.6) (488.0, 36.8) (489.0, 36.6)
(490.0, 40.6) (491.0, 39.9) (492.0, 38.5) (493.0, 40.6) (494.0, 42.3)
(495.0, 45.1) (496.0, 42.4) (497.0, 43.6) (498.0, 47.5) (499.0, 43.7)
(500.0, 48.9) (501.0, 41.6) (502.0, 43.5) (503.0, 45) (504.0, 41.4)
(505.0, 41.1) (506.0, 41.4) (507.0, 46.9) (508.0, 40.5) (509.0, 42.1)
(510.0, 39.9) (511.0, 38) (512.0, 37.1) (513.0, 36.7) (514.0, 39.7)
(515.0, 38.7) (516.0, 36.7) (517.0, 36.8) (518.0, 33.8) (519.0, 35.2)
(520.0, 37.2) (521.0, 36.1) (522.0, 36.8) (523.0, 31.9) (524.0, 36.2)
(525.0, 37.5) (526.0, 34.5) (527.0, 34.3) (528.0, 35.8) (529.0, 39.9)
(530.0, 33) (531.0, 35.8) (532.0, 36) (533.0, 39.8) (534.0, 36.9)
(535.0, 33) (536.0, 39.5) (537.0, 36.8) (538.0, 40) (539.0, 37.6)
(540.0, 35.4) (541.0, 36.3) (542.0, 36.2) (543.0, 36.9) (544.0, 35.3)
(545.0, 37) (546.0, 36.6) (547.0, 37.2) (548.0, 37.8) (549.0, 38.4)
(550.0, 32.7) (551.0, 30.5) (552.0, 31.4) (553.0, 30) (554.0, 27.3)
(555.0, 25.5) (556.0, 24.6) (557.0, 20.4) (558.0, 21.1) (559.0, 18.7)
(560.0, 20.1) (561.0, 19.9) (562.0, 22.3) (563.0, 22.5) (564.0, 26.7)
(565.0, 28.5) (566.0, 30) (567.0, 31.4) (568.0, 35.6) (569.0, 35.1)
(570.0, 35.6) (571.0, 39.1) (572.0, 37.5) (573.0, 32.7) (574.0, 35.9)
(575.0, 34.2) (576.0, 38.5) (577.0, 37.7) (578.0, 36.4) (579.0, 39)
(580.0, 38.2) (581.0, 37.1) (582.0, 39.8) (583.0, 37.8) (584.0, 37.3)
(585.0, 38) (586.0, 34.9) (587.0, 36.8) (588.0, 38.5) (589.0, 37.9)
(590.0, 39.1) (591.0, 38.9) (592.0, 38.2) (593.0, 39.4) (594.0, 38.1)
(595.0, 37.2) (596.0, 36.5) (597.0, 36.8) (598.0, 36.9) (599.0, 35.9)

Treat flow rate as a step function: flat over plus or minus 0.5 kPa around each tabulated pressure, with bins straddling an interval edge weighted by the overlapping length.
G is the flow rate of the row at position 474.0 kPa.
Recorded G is 37.2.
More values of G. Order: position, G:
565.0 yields 28.5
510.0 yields 39.9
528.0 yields 35.8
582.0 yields 39.8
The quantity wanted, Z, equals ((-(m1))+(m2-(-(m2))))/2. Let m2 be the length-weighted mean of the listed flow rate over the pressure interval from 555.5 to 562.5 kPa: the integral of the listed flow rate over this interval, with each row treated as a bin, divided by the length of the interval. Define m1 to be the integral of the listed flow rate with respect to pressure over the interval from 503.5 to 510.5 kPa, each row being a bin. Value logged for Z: -126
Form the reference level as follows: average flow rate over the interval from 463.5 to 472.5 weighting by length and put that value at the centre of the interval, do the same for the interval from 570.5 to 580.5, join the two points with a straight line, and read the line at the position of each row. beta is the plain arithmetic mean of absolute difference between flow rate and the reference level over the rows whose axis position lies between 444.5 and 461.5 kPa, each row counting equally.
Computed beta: 1.5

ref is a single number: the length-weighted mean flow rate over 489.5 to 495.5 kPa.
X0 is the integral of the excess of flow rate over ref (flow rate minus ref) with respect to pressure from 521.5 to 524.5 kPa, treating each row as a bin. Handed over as -19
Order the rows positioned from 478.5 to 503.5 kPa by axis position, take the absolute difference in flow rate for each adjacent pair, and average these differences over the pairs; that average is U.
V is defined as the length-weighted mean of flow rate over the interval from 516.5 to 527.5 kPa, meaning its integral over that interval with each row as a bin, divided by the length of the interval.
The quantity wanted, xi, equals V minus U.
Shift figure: 33.0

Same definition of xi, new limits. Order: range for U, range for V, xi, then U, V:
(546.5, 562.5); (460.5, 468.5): 34.1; 1.9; 36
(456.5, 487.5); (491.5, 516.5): 39.6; 2.1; 42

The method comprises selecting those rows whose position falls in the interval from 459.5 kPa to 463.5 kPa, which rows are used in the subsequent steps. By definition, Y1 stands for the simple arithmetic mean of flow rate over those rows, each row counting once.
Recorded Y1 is 34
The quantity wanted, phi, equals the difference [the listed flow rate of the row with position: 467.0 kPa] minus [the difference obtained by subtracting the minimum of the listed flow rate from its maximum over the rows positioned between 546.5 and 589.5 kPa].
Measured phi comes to 13.6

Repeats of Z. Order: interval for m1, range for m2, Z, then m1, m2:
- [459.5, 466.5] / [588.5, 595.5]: -87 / 250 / 38.4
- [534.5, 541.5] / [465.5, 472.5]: -93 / 259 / 35.9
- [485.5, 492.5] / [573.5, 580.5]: -96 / 265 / 37.1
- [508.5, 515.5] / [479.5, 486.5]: -100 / 272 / 35.9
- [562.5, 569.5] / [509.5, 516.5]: -67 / 210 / 38.1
